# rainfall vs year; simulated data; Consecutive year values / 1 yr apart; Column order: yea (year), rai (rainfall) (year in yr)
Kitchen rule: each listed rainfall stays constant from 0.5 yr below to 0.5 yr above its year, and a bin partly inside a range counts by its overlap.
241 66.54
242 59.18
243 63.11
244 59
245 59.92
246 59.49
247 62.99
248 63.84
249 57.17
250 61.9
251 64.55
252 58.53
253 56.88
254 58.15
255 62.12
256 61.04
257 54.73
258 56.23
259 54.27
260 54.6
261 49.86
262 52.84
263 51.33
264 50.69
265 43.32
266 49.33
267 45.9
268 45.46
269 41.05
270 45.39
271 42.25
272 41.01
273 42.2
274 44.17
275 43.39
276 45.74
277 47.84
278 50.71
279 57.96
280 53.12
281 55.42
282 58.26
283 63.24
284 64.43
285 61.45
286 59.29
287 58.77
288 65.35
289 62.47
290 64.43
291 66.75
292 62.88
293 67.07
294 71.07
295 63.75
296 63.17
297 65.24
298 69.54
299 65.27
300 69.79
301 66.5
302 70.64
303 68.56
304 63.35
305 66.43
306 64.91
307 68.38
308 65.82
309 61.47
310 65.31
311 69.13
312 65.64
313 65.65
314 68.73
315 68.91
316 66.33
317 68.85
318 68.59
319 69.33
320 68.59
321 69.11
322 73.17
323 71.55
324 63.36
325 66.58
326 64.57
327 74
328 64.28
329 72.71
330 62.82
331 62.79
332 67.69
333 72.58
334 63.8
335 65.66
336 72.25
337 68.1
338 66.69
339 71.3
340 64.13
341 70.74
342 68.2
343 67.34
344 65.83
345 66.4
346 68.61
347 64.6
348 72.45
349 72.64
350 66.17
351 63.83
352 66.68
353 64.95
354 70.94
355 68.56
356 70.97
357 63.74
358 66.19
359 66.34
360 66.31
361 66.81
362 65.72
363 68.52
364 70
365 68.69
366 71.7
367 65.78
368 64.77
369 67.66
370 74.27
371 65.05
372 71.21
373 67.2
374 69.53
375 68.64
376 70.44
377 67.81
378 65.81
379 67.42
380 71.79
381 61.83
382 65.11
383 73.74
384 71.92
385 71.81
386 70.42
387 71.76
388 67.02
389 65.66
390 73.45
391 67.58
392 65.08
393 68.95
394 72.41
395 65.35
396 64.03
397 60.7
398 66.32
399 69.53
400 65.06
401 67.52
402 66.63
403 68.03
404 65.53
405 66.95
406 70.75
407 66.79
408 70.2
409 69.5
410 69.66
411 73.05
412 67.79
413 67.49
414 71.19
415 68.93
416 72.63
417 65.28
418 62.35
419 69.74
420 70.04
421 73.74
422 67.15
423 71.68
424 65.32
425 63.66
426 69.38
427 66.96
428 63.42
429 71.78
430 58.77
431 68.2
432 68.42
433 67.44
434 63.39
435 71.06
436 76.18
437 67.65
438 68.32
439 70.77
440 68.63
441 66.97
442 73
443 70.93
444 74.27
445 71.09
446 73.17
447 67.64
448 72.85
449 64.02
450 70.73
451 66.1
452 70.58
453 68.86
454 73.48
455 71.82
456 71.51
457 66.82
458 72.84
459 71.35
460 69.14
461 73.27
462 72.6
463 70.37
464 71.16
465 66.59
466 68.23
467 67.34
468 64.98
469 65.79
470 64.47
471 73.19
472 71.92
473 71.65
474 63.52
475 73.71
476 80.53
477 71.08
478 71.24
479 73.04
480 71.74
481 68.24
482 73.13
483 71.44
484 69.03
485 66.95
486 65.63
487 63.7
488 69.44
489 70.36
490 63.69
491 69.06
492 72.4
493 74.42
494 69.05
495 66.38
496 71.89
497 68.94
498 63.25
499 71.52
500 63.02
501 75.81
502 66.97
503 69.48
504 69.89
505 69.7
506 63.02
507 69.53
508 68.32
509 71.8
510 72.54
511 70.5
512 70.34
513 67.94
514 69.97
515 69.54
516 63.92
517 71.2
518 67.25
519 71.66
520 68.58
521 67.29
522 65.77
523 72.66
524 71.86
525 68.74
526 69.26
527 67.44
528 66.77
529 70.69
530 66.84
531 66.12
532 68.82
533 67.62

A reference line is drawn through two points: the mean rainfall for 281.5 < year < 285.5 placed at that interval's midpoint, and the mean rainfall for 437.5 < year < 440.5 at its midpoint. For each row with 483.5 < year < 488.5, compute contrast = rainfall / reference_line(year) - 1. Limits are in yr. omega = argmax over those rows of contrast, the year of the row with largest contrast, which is 488 yr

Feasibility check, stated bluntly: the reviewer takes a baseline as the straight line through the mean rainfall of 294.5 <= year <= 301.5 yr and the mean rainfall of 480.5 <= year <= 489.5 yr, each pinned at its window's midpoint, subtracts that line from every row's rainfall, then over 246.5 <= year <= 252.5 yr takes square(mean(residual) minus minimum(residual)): 19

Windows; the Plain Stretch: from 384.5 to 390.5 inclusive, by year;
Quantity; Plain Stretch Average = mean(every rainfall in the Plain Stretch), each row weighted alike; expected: 70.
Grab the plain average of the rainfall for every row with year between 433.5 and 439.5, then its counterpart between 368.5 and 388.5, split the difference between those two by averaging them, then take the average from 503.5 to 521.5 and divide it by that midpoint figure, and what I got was 1.00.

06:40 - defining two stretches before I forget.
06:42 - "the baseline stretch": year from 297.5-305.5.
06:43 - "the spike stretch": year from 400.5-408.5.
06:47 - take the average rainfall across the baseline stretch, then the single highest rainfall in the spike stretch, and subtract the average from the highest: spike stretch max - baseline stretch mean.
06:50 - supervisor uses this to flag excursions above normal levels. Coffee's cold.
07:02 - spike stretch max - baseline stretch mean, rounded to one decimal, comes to 3.2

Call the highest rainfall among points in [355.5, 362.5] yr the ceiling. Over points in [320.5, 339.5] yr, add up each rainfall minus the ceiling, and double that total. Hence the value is -111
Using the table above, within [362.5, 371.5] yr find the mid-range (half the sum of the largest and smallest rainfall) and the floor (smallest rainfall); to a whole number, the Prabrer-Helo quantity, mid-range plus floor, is 134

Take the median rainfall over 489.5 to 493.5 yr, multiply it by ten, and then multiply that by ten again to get 7073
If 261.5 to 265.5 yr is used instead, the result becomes 5101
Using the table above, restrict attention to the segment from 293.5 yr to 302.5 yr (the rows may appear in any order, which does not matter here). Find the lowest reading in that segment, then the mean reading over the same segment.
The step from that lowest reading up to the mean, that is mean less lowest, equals 4.05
